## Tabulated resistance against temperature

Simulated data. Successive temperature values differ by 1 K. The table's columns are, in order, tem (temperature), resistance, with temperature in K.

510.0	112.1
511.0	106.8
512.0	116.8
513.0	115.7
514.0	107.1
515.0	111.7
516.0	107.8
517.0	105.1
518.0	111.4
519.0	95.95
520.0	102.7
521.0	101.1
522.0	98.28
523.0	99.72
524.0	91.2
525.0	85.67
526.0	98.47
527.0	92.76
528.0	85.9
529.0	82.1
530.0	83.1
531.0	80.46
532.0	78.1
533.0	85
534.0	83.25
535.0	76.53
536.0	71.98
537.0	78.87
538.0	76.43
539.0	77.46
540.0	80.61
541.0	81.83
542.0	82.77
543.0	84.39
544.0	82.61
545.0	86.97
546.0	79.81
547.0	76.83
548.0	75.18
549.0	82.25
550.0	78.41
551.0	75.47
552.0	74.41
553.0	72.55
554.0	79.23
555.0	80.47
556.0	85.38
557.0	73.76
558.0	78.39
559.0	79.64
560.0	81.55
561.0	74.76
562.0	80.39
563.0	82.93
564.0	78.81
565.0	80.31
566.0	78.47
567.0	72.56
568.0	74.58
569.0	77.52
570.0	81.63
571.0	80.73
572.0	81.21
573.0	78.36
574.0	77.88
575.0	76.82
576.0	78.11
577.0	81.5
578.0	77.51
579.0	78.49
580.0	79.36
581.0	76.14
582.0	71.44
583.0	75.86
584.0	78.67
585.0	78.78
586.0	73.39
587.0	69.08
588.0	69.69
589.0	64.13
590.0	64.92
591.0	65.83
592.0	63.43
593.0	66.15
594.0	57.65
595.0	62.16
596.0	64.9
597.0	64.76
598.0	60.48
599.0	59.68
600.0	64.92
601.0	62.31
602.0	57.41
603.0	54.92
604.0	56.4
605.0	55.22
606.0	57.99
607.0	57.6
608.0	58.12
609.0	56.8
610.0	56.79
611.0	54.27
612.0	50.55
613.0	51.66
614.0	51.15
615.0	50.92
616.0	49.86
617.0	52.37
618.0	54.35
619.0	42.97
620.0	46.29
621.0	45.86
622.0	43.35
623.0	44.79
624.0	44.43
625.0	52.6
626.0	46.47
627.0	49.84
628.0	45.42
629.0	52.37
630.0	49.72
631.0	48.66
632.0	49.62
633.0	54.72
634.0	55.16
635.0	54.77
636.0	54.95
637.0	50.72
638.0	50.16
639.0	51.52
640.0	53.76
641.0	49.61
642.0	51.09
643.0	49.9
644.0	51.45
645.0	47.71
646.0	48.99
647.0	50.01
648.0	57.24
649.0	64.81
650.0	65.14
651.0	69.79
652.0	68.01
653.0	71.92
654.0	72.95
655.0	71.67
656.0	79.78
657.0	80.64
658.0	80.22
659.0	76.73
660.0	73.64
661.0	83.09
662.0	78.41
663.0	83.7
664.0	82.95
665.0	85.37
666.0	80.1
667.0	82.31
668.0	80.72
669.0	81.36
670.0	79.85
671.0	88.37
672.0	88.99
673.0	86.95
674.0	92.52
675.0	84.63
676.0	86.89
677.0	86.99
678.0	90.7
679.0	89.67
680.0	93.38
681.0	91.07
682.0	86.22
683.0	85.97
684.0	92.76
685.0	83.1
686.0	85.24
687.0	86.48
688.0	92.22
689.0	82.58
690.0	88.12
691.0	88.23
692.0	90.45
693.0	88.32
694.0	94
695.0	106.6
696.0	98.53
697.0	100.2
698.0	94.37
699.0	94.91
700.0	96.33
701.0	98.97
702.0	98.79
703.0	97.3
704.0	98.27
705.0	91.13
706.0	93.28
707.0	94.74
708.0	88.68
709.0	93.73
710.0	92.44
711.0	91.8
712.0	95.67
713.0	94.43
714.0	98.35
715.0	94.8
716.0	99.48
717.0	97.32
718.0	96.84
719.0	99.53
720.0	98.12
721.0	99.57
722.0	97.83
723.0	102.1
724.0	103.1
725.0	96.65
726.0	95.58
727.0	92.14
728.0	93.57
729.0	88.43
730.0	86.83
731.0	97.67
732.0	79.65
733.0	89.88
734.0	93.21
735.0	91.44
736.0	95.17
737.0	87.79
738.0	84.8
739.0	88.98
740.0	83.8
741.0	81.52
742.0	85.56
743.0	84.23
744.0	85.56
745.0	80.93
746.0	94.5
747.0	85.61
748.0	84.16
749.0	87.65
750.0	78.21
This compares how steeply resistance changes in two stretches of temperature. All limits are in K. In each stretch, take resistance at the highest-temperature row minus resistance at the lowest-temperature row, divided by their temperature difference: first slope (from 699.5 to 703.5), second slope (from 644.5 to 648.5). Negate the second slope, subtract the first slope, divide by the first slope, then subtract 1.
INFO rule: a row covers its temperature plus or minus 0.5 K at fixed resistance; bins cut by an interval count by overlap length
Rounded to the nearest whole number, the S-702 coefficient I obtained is -12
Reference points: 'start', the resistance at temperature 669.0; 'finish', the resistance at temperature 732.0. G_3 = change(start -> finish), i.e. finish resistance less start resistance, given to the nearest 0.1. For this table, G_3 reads -1.7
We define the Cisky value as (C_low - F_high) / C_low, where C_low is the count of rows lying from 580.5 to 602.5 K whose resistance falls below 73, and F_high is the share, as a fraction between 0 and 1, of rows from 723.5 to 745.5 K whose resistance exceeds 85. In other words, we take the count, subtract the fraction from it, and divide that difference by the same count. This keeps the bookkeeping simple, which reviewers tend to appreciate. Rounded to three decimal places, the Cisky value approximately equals 0.957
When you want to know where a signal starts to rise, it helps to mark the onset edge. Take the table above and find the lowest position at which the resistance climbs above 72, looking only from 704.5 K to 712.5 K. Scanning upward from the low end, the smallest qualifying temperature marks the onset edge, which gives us 705.0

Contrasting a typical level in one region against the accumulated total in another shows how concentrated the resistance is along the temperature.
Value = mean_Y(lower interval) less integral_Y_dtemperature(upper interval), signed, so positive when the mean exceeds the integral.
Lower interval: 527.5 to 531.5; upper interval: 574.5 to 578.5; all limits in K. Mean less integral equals -231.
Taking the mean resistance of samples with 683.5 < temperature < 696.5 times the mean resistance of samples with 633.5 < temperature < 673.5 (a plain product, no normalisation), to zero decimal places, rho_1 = 6188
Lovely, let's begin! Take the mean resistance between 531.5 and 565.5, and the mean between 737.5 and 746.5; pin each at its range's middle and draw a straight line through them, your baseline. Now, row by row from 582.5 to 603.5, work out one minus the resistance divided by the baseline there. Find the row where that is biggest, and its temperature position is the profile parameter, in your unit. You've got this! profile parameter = 603.0 K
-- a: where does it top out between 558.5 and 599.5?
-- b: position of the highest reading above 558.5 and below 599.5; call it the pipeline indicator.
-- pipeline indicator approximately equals 563.0 K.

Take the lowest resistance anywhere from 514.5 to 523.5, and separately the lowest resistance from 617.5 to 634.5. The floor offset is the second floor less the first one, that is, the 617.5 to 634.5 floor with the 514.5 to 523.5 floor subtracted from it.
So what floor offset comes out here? -53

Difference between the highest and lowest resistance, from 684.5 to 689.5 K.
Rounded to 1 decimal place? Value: 9.6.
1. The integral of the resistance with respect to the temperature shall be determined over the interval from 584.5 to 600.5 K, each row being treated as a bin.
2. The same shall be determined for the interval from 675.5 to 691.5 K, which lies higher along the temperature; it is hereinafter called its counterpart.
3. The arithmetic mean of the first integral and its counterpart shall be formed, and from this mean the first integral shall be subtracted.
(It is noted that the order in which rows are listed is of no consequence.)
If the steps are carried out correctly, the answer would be 180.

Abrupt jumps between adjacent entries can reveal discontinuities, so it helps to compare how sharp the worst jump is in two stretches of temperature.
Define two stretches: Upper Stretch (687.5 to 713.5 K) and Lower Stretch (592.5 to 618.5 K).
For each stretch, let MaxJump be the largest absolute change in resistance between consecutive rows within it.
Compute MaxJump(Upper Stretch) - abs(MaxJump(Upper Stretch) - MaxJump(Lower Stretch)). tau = 8.5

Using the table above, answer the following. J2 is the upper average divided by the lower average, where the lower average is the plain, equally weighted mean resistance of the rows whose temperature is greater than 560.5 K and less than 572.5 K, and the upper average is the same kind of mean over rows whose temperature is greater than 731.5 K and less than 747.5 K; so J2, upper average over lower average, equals 1.11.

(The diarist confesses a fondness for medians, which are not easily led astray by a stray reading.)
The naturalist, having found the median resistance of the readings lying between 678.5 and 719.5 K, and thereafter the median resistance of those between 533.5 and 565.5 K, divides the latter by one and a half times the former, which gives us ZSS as 0.56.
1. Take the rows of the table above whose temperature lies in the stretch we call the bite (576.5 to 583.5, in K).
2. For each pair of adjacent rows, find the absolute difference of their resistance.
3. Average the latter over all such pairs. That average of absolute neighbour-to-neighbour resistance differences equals 3.0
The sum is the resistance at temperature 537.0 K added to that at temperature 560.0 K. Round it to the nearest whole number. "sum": 160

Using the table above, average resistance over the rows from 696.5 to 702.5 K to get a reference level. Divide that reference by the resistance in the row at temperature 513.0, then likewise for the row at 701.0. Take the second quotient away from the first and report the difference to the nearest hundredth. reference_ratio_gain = -0.14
